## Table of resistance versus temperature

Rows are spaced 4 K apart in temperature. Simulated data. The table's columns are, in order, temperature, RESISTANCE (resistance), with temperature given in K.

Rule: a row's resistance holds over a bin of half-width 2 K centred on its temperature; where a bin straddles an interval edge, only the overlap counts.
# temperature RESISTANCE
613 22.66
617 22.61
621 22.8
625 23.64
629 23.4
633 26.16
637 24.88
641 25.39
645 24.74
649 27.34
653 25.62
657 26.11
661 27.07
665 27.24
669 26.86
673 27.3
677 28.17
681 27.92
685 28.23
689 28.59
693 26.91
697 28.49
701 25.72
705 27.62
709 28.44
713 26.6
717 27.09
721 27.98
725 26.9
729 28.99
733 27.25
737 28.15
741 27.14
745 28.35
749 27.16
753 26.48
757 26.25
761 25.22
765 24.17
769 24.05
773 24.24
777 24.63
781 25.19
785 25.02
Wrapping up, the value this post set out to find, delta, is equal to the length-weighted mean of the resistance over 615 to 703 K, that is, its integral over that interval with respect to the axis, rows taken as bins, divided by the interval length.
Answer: 26.1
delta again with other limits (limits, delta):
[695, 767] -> 27.1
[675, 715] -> 27.7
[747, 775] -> 25.4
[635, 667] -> 26.0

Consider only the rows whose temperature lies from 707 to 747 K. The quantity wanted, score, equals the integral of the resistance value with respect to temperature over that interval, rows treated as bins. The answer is 1108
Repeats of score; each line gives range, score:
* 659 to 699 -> 1107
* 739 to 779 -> 1031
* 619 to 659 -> 1000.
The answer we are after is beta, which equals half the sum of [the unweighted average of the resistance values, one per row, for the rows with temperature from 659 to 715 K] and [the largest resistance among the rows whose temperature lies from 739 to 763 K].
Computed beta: 27.9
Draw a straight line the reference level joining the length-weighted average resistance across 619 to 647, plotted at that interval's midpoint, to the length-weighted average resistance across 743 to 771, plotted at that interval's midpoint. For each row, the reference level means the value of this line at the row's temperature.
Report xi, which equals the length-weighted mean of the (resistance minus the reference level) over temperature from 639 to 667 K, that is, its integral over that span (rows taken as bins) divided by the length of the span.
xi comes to 1.5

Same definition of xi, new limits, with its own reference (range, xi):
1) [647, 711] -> 2.4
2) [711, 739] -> 2.0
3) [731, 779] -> 0.2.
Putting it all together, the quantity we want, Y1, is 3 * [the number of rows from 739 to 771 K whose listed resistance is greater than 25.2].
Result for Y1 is 18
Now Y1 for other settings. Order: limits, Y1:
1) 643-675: 21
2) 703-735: 24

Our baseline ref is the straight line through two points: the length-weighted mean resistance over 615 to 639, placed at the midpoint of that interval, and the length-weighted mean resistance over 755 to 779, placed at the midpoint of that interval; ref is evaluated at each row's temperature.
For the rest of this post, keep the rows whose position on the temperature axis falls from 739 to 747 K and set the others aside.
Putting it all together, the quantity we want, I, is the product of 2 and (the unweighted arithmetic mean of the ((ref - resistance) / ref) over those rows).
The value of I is -0.25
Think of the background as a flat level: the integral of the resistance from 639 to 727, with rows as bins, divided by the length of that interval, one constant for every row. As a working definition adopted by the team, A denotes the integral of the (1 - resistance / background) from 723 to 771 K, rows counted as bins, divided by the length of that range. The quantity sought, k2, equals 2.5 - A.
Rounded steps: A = 0.02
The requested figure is 2.48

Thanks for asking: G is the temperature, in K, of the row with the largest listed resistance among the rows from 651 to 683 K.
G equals 677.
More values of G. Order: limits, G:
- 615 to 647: 633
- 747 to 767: 749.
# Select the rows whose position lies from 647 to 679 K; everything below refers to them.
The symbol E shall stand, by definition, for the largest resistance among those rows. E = 28.17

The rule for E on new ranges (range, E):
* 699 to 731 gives 28.99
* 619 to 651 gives 27.34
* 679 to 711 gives 28.59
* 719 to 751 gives 28.99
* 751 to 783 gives 26.48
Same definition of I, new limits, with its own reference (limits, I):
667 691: -0.30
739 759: -0.20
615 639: 0.00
